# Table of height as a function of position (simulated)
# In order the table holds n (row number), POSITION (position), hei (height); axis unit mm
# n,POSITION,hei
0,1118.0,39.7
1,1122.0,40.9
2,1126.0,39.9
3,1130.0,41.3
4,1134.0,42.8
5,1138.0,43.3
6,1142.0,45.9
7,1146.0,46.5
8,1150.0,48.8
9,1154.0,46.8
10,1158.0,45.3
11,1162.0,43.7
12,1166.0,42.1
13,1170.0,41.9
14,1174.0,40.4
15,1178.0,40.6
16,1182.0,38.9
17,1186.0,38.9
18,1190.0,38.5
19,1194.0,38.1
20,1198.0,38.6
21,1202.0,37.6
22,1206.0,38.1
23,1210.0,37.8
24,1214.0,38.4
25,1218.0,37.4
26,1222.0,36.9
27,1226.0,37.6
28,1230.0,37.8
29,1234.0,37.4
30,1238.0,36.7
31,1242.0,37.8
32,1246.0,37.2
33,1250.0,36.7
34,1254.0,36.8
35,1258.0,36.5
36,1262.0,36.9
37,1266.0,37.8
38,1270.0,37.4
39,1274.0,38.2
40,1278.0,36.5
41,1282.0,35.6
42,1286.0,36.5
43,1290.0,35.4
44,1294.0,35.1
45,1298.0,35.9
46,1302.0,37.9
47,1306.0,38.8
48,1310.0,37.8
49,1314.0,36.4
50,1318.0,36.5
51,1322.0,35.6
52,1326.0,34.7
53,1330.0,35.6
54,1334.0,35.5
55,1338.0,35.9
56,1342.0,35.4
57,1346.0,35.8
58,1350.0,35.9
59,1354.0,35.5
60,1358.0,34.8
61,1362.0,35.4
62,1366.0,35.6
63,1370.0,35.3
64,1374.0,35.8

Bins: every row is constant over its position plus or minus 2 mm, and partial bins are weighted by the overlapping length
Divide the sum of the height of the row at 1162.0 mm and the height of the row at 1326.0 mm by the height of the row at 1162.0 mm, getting 1.79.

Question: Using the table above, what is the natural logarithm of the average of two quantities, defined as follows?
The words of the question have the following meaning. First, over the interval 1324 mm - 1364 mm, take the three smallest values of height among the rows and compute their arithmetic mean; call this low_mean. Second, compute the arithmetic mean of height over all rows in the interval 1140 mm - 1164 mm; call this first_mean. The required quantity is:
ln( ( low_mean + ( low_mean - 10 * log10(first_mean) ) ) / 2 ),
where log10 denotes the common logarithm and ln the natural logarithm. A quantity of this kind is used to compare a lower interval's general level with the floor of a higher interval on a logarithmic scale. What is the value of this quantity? 3.28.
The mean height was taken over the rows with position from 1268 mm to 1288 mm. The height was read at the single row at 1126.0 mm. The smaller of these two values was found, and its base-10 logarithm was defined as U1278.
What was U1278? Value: 1.566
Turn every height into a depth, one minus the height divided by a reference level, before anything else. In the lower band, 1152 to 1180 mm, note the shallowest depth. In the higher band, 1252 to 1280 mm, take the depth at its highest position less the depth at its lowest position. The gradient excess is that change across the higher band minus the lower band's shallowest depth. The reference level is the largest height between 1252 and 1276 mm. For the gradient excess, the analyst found 0.23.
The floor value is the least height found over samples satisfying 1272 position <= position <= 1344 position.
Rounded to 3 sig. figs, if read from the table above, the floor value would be 34.7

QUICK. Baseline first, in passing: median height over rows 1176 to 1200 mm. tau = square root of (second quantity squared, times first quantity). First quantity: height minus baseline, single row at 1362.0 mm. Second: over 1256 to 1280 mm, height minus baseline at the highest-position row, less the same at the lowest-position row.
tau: 0.0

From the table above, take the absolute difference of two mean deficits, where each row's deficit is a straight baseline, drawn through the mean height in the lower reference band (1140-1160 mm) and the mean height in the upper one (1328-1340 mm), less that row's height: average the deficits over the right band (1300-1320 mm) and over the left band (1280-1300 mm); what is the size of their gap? 3.0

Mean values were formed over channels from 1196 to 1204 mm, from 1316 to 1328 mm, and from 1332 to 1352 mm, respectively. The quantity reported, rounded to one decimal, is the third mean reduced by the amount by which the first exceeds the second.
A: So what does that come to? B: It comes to 33.2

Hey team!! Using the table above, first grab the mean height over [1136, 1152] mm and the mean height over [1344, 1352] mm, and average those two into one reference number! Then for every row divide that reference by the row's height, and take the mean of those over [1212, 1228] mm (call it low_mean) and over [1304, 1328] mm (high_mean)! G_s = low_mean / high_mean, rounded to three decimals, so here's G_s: 0.974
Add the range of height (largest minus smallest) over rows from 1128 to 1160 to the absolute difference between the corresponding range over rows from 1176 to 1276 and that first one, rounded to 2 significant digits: 11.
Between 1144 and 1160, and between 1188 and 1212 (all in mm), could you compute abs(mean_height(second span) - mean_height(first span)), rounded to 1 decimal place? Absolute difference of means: 8.7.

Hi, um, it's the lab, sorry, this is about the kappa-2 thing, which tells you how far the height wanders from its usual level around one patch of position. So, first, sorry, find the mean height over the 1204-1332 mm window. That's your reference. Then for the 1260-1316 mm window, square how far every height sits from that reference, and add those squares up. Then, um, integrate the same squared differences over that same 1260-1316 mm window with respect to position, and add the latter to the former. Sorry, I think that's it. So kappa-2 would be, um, 85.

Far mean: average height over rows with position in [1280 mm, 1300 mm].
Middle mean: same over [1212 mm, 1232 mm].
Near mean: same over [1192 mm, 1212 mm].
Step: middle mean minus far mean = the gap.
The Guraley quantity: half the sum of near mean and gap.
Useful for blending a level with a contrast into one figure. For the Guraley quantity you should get 20.0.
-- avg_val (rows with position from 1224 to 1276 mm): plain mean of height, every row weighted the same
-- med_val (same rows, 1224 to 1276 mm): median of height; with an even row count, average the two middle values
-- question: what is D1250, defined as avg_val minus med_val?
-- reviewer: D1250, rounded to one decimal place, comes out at -0.1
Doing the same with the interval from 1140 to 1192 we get 0.8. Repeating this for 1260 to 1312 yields 0.0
